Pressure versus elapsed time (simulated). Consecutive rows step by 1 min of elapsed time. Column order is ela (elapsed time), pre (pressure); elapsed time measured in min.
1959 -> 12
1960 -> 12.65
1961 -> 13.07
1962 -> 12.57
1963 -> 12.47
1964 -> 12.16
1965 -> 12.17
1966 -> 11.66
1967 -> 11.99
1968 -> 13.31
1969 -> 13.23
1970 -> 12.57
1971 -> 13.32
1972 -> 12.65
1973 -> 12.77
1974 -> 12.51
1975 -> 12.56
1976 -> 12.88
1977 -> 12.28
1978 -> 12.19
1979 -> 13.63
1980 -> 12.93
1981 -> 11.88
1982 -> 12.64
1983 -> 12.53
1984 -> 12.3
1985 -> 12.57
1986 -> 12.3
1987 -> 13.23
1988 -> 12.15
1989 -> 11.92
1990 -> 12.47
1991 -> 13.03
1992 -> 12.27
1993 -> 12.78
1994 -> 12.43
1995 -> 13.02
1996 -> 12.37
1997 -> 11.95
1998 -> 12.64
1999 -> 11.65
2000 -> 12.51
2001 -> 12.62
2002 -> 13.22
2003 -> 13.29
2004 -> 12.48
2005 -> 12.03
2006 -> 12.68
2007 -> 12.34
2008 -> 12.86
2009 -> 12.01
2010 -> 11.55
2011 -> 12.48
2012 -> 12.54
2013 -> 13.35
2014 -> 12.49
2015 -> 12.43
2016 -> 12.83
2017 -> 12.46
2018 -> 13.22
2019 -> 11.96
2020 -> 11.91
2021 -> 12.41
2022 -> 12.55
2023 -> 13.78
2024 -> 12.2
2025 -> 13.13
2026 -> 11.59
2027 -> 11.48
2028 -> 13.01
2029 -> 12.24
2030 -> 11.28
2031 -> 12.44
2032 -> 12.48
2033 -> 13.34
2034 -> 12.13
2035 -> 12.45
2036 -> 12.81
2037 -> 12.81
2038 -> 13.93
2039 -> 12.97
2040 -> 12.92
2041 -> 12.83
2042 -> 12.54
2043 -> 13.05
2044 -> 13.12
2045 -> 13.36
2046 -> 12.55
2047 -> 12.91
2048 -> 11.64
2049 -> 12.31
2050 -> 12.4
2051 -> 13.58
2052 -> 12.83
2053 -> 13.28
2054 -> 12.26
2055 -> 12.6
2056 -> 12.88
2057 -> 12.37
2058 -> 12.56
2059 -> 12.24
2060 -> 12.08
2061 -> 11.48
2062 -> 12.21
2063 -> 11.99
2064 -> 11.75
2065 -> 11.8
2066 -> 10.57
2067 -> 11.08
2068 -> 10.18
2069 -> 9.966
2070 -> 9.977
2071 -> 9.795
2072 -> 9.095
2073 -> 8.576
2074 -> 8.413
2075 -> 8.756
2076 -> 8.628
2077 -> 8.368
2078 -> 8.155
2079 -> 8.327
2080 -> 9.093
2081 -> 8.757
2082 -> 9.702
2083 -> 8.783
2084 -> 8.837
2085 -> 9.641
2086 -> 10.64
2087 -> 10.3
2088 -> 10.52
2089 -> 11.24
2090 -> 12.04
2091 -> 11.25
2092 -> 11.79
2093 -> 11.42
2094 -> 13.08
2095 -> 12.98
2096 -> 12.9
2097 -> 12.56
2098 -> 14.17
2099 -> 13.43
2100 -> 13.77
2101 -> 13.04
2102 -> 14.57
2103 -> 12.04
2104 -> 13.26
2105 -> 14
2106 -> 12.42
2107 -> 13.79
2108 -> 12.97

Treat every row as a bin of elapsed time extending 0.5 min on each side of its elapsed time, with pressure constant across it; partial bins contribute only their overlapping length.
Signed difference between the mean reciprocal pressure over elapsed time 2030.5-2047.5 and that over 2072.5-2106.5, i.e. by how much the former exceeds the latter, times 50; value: -0.80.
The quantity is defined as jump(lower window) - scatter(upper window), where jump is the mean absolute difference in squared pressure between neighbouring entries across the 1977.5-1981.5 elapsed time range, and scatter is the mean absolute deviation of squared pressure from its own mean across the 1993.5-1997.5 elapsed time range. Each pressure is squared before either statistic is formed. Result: 20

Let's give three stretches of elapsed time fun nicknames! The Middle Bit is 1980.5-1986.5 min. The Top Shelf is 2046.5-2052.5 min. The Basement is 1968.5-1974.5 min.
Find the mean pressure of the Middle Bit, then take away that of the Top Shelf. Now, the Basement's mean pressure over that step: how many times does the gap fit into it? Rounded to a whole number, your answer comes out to -53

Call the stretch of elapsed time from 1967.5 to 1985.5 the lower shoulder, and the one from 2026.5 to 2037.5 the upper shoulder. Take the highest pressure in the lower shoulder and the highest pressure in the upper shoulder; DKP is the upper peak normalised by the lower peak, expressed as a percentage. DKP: 98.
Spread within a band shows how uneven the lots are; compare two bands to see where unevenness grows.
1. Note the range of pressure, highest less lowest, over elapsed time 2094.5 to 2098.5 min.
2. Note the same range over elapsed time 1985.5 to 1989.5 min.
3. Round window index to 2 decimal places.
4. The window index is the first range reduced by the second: 0.30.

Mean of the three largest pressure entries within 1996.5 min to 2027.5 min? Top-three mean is 13.5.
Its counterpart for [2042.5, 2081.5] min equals 13.4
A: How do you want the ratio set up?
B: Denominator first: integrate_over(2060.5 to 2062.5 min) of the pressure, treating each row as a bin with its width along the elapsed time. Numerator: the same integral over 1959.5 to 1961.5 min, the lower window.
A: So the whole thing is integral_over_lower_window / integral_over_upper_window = 1.1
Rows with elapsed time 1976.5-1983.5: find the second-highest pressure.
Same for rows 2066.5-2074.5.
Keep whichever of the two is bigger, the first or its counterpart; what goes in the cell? 12.9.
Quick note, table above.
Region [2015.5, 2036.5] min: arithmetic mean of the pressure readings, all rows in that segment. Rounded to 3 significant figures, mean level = 12.5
